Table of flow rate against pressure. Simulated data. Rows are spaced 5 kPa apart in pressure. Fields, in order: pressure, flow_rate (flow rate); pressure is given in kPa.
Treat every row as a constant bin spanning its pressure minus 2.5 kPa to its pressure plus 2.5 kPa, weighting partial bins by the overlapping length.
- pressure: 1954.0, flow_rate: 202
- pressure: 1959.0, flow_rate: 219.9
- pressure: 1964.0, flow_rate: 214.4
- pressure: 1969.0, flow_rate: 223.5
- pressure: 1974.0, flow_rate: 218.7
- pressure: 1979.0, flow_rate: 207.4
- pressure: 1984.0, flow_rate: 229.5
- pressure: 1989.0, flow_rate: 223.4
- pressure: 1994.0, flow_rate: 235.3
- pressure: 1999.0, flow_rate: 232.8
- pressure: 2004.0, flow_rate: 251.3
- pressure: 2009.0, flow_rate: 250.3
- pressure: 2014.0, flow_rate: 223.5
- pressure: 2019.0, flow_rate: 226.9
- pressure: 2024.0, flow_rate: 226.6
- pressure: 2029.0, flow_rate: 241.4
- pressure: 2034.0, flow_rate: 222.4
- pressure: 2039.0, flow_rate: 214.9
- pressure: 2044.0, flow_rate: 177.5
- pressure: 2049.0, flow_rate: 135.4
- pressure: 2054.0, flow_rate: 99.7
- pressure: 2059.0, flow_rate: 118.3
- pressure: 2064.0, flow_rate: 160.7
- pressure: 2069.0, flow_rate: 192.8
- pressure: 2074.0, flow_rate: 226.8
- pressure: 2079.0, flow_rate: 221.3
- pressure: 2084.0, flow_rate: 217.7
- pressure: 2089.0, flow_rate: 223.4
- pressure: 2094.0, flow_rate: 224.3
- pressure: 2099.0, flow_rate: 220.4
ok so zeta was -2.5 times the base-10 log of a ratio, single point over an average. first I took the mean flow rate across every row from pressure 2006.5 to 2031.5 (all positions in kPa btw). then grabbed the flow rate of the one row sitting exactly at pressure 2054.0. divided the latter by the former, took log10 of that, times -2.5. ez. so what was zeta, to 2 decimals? 0.93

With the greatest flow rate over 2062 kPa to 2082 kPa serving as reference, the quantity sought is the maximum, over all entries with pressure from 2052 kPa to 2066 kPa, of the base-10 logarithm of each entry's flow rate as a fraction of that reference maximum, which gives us -0.1496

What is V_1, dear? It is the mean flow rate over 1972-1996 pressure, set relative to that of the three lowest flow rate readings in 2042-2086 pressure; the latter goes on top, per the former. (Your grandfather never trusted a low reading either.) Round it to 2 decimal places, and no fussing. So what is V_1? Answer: 0.53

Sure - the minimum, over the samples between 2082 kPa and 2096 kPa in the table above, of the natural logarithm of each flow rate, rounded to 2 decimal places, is 5.38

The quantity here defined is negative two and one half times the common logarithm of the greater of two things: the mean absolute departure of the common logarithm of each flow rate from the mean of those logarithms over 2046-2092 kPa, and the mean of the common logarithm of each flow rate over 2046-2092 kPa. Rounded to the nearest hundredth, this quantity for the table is -0.87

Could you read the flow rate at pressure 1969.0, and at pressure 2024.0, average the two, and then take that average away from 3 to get -222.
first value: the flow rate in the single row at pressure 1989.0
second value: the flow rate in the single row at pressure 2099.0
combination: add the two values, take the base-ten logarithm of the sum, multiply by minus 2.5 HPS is -6.62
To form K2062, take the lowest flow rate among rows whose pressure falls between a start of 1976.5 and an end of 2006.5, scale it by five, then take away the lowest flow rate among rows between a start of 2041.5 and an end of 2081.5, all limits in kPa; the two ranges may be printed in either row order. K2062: 937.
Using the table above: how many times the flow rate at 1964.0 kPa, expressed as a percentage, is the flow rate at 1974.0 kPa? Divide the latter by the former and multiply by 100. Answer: 102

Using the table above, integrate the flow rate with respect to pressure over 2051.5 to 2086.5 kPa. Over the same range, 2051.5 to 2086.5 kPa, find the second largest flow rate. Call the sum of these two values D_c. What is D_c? 6408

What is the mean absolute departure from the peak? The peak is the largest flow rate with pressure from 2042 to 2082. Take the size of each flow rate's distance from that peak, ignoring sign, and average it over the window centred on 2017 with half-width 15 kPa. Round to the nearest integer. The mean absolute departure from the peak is 11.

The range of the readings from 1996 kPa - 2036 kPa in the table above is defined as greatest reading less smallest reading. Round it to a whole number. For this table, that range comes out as 29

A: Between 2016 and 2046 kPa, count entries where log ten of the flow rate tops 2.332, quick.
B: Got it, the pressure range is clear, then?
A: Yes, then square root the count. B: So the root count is 2.24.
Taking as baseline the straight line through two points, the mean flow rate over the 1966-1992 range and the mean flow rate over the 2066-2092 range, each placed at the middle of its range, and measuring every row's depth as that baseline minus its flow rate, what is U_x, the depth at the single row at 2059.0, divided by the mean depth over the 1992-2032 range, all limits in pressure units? -6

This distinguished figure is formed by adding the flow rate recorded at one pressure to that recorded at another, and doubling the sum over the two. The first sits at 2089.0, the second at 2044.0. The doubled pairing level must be 802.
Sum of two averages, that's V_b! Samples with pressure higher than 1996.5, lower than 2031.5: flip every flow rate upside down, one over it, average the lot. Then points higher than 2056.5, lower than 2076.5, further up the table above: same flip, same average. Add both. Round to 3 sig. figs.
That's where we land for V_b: 0.0103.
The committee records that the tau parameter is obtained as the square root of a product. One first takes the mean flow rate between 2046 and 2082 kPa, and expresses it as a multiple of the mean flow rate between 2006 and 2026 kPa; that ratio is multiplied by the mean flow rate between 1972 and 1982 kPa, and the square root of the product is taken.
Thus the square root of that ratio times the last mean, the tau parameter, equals 12.3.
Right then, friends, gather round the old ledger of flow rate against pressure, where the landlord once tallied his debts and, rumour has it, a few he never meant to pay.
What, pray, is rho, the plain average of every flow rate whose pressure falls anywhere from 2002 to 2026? 236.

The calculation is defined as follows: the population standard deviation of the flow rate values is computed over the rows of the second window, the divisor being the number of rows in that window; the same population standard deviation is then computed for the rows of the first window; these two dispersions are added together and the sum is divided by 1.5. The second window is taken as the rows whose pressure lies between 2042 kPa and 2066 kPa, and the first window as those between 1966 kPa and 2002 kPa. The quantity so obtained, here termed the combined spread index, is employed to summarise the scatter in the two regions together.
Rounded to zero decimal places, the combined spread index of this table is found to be 25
